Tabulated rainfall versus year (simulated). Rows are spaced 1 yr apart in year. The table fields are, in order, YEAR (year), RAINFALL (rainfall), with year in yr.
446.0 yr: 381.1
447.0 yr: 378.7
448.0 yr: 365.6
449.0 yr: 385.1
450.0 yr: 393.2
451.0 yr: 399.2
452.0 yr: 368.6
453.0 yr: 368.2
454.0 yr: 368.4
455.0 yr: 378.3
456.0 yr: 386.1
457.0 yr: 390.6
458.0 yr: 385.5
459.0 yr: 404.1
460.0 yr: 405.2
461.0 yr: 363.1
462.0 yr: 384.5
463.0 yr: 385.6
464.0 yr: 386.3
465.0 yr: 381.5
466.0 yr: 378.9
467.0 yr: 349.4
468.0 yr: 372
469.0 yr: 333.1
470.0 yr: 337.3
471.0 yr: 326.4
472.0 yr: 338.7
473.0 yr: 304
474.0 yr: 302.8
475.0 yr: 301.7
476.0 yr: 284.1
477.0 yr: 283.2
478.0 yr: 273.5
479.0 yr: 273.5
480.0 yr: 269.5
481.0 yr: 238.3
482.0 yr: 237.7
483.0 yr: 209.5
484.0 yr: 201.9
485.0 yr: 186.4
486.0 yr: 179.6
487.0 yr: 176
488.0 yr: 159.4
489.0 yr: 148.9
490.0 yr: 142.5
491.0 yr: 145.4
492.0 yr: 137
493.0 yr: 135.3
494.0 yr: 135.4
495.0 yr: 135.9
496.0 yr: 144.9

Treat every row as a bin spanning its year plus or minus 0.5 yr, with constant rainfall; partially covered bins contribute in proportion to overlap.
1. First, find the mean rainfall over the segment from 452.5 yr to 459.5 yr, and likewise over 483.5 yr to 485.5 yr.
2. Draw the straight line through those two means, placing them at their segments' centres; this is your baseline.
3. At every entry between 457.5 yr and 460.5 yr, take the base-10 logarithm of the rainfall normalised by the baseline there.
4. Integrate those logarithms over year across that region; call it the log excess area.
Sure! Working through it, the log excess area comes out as 0.12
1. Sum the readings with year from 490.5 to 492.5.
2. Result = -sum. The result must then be -282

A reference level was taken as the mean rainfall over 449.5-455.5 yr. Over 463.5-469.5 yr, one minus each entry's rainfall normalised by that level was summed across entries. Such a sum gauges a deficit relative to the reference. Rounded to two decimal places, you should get 0.20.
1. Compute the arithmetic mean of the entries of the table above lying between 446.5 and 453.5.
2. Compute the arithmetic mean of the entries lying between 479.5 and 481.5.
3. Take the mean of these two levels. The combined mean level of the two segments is 317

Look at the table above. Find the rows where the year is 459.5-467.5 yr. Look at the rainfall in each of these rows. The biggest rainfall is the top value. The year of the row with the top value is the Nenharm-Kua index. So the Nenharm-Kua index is 460.0 yr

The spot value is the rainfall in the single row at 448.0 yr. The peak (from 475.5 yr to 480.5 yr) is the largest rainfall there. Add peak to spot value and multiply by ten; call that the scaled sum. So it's 6497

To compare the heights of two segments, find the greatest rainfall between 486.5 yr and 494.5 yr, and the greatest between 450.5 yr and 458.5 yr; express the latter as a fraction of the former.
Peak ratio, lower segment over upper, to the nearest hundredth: 2.27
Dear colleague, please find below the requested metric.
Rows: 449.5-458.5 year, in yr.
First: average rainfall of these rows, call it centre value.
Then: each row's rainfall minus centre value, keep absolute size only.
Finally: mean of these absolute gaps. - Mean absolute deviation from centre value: 10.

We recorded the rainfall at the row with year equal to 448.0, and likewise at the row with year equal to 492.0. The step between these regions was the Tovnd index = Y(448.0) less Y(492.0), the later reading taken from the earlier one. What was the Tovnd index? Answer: 229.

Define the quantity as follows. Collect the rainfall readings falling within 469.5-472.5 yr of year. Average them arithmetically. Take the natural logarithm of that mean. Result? 5.81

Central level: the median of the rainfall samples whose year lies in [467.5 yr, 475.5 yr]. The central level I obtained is 330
